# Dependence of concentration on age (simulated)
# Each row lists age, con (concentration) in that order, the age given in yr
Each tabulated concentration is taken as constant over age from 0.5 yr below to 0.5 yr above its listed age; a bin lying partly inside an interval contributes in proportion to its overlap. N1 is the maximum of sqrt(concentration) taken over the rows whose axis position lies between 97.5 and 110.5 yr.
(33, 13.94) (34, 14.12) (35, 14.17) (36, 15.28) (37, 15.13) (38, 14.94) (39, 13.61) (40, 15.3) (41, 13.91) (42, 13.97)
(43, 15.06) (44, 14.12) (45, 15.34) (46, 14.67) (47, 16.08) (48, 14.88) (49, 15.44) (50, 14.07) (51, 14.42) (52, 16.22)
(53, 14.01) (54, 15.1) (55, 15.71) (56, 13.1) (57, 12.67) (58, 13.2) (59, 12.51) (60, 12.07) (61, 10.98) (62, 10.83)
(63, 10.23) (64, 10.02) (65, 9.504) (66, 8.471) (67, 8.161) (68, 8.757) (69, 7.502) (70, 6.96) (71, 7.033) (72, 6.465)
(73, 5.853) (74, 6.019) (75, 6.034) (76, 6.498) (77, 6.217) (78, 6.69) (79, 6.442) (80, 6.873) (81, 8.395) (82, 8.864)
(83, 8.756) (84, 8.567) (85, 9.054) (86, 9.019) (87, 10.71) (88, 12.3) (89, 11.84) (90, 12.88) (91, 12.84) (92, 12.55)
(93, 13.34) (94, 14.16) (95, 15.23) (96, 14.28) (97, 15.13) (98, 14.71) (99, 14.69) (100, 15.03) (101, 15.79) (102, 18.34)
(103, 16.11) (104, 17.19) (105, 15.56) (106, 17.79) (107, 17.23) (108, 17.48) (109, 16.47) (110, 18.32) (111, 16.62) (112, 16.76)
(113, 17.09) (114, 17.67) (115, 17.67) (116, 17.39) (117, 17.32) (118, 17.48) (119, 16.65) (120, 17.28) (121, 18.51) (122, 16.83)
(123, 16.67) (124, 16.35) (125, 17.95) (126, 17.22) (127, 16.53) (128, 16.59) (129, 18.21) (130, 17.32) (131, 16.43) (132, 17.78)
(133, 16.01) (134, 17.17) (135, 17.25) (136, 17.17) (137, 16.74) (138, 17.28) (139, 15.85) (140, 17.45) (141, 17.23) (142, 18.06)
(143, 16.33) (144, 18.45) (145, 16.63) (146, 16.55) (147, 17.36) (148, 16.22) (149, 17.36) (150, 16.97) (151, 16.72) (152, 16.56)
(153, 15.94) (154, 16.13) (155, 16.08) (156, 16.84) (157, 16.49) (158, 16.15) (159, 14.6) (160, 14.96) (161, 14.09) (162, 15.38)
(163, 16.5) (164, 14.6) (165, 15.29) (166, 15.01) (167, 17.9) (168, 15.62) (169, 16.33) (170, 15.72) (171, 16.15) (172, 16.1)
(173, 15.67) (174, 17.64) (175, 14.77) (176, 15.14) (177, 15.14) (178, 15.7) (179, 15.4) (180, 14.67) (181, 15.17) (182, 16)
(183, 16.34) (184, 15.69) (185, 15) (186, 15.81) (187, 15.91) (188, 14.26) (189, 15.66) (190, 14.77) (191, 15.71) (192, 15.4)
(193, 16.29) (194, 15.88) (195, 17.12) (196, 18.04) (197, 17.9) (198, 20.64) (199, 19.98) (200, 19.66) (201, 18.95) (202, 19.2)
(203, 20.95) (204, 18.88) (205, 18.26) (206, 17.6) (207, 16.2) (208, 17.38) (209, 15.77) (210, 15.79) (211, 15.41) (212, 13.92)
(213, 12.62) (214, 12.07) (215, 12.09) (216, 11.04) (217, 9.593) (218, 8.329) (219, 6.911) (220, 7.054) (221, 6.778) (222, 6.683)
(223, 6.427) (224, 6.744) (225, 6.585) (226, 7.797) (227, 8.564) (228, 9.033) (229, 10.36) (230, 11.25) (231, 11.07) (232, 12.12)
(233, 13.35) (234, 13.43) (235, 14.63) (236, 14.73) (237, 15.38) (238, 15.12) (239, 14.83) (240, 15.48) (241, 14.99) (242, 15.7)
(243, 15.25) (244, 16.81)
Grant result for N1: 4.28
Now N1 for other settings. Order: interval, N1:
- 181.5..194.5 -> 4.04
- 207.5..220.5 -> 4.17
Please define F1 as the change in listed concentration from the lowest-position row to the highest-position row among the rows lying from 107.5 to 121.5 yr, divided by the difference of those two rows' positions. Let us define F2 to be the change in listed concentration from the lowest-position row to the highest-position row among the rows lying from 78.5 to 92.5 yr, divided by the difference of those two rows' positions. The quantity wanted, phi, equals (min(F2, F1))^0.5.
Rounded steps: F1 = 0.1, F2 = 0.47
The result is 0.28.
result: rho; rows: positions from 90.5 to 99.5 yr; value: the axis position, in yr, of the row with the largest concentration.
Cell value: 95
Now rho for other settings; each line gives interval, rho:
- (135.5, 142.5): 142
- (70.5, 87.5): 87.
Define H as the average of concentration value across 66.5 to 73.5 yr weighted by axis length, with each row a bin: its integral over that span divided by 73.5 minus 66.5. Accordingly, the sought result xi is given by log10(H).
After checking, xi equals 0.86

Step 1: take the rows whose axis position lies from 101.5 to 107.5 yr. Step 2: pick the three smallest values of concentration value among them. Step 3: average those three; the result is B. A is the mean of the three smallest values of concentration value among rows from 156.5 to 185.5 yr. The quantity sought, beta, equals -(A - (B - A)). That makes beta -13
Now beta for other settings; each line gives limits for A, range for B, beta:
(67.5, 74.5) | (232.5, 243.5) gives 2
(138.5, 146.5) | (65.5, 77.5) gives -27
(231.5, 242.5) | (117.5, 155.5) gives -10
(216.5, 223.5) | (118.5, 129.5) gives 3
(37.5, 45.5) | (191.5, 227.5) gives -21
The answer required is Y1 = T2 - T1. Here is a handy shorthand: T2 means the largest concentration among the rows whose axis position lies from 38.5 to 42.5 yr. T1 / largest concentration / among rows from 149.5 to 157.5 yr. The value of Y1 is -2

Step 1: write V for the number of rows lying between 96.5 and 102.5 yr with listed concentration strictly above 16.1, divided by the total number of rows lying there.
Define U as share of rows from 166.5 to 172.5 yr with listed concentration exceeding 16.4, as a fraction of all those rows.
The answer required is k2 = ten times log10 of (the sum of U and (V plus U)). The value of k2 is -3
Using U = 0.2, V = 0.2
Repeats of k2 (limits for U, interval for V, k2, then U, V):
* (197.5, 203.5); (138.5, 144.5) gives 5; 1.0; 0.8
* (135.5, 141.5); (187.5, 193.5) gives 3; 0.8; 0.2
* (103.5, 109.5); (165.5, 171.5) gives 3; 0.8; 0.5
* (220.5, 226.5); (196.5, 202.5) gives 0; 0.0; 1.0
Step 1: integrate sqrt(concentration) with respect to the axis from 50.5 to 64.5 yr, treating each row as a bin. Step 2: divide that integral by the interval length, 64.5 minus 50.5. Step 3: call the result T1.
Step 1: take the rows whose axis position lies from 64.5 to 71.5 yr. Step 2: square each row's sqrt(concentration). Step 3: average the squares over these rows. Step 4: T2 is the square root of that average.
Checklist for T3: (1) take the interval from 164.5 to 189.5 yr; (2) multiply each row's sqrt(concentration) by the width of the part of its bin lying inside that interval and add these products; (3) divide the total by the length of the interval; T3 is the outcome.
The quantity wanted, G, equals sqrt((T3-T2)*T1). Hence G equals 2.0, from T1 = 3.59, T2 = 2.8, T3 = 3.96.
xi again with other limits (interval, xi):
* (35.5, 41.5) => 1.17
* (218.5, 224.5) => 0.83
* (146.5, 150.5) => 1.23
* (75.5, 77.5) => 0.80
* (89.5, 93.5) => 1.11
